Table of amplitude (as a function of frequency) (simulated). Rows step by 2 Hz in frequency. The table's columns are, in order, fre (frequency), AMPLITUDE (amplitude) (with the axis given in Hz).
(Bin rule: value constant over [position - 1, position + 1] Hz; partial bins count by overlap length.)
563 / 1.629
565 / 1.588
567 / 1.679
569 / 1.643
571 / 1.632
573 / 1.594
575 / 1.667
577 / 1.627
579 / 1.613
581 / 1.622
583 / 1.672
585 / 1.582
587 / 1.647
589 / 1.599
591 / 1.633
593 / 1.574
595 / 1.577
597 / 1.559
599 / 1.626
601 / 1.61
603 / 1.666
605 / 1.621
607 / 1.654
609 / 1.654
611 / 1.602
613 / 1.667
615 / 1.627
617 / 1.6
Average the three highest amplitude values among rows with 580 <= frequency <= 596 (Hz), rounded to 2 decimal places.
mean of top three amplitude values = 1.65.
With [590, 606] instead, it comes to 1.64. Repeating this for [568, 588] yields 1.66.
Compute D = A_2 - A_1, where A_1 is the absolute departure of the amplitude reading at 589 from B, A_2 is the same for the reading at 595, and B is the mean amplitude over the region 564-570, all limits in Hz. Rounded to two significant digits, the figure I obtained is 0.022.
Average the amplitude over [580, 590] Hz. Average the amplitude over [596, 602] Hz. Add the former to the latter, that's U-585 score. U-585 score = 3.22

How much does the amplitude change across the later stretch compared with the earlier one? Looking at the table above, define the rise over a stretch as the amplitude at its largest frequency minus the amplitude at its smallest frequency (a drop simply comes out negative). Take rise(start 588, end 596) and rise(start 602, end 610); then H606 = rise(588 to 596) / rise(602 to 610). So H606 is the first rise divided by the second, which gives 1.8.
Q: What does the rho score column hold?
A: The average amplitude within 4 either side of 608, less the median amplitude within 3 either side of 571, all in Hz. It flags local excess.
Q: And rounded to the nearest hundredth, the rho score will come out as 0.00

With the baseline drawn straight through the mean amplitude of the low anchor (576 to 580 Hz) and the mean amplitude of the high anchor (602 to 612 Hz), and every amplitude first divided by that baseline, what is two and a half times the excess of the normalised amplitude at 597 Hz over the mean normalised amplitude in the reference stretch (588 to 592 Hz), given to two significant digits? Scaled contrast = -0.094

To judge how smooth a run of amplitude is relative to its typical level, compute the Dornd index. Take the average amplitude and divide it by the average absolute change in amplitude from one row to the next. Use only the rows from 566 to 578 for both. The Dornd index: 41.4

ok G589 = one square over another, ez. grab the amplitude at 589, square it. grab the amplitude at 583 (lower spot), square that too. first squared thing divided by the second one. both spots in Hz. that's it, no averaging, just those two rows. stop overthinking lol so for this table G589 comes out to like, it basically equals 0.91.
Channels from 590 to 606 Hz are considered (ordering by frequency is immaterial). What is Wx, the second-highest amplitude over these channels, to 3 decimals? 1.633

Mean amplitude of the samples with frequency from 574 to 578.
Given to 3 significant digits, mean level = 1.65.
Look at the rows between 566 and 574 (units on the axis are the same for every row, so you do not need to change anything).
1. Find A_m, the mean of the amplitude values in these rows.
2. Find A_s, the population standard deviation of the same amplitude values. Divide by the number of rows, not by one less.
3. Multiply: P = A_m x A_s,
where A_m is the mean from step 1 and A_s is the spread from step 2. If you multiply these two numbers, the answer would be 0.050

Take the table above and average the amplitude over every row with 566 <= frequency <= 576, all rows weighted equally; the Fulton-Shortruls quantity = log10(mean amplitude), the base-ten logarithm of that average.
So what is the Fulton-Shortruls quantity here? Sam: 0.216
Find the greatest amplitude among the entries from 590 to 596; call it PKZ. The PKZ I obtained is 1.633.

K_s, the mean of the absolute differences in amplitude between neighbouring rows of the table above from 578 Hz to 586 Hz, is 0.0497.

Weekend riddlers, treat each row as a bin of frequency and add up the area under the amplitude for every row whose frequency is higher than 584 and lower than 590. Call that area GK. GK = 9.66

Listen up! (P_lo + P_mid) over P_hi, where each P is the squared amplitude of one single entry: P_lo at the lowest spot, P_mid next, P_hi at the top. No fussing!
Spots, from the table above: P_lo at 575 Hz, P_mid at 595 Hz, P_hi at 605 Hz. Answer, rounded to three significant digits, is 2.00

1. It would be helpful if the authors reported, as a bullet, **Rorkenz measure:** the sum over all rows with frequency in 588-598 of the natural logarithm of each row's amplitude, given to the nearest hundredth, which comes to 2.31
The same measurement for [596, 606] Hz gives 2.40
